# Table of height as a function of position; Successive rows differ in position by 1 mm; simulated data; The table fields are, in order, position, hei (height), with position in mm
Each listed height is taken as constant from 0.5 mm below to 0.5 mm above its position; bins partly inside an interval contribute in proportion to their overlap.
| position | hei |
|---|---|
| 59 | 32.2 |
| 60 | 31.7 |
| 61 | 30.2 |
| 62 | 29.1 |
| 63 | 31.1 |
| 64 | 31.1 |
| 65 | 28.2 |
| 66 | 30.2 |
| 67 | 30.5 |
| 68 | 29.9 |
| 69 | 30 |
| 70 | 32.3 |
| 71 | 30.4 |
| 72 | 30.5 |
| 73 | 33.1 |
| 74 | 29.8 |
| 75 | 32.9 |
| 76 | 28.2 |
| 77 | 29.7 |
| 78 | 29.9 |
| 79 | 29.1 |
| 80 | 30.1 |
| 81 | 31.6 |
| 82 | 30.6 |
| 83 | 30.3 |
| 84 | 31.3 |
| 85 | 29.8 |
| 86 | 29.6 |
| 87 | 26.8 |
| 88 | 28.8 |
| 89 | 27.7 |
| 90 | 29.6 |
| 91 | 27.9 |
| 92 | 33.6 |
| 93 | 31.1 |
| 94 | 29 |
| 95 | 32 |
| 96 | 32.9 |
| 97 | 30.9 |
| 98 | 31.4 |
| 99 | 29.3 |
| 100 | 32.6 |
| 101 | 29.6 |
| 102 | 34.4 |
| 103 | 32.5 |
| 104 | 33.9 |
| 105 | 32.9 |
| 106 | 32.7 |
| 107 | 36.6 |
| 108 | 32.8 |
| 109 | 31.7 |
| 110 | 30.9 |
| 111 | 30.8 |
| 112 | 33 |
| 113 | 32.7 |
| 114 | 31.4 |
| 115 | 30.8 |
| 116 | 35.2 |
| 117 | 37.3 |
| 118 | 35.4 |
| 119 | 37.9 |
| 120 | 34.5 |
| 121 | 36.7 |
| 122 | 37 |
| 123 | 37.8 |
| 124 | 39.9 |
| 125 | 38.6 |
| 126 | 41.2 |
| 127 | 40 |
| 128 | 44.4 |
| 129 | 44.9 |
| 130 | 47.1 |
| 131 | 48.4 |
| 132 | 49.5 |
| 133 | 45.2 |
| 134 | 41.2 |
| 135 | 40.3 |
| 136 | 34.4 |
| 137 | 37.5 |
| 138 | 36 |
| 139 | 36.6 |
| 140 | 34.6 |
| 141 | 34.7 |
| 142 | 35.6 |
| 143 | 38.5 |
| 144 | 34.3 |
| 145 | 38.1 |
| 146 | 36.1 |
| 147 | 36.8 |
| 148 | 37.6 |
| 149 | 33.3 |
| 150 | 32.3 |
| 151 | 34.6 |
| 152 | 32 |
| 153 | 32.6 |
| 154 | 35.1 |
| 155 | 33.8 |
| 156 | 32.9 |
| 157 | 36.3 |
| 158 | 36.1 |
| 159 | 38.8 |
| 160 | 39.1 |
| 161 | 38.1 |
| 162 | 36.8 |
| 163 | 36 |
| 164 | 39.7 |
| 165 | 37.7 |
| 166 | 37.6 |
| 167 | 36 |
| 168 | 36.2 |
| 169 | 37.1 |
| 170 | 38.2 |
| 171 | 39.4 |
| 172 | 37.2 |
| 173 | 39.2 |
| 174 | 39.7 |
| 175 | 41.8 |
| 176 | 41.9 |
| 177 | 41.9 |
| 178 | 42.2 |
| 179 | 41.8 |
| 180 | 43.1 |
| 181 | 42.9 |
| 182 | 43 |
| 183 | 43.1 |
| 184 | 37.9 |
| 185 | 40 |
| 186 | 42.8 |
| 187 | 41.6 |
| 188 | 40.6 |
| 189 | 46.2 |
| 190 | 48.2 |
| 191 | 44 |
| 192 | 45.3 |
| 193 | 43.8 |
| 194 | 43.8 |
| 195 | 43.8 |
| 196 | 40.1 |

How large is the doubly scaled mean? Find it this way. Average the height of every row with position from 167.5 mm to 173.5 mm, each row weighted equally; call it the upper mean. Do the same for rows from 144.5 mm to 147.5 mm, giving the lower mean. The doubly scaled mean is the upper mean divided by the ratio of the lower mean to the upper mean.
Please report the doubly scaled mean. 38.8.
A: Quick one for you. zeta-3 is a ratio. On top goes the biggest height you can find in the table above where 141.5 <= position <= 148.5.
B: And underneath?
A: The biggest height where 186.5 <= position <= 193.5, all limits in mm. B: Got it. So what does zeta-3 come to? 0.80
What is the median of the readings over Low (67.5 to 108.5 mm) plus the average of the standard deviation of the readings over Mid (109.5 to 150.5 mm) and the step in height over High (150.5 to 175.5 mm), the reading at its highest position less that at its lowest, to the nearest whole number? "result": 36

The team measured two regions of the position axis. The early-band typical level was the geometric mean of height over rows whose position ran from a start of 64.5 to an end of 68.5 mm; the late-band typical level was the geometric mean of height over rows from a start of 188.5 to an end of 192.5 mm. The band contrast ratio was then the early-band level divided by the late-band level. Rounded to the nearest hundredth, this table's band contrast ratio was 0.65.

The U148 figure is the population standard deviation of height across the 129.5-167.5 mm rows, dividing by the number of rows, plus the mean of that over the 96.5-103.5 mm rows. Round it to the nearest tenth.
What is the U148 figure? 35.7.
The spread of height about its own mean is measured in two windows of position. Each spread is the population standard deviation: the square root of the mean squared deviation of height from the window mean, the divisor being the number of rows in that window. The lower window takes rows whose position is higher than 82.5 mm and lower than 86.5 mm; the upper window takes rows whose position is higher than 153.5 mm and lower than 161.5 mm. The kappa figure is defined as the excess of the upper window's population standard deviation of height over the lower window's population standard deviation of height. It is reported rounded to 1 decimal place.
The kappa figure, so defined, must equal 1.5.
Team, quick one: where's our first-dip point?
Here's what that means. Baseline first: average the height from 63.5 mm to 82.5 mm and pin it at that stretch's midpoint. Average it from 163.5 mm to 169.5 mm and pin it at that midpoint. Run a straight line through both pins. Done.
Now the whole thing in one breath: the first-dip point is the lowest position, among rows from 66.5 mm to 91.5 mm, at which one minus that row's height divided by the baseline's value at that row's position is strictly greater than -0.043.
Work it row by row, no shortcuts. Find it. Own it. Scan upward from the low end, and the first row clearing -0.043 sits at 67 mm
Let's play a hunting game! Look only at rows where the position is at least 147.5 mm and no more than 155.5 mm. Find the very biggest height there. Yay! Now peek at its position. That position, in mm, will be 148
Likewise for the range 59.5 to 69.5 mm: 60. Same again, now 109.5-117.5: 117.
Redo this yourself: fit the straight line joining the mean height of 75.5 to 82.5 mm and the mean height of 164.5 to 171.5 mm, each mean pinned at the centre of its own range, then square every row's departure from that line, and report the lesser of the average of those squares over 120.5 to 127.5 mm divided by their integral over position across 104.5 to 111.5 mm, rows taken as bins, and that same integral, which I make 1.0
